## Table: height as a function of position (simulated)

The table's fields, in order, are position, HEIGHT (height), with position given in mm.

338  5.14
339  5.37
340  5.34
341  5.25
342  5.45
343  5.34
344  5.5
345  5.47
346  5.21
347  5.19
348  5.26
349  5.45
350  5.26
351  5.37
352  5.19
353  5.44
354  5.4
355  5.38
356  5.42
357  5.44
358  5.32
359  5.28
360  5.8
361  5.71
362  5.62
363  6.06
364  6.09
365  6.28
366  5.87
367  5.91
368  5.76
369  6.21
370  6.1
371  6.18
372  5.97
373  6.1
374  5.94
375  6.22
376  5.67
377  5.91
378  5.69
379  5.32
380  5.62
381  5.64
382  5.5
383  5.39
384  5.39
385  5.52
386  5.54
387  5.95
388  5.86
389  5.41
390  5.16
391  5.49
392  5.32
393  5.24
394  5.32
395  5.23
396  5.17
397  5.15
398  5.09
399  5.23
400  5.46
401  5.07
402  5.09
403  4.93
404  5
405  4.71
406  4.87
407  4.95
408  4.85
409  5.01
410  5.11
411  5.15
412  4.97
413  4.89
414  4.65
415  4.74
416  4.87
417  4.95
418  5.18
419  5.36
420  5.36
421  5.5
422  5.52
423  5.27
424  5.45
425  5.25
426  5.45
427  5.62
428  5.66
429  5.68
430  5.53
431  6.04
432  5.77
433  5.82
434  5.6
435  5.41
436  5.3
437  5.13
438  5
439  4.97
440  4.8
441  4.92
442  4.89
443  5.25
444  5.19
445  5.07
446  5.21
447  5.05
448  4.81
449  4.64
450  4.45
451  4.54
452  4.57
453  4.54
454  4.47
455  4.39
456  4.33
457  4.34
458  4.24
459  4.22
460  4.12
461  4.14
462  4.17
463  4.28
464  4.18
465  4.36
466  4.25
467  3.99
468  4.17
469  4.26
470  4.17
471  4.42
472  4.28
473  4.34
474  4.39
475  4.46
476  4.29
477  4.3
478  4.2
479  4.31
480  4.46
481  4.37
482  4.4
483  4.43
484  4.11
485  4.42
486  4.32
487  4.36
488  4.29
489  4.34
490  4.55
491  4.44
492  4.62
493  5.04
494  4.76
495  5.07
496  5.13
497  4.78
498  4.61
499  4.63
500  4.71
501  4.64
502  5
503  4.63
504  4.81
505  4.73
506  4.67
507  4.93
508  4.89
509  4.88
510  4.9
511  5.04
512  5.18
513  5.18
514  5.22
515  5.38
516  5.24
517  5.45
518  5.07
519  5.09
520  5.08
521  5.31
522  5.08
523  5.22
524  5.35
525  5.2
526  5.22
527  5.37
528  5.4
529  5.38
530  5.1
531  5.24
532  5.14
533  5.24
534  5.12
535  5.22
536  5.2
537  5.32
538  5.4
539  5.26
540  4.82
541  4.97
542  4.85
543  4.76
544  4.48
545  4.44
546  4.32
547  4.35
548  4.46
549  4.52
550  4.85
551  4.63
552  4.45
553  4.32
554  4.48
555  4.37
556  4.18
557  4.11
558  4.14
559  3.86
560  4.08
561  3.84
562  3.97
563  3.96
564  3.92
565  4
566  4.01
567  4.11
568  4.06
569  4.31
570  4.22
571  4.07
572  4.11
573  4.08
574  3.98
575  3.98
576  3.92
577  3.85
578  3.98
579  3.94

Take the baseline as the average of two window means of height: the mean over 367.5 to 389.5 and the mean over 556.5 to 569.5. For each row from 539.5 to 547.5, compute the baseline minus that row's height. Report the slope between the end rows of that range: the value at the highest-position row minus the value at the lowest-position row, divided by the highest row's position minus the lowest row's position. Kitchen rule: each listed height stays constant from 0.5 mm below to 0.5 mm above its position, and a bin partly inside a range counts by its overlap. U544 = 0.067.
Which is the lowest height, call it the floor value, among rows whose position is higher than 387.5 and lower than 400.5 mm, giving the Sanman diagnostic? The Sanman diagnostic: 5.09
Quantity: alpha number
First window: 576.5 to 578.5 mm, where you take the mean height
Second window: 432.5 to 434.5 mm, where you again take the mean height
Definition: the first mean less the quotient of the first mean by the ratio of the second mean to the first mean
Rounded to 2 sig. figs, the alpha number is 1.2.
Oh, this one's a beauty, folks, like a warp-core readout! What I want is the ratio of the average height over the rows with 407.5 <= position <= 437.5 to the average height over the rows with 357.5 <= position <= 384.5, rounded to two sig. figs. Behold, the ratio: 0.91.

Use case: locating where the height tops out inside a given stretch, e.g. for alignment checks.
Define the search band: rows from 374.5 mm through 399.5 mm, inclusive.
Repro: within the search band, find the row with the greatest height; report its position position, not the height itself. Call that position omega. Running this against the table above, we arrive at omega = 375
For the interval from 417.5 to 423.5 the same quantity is 422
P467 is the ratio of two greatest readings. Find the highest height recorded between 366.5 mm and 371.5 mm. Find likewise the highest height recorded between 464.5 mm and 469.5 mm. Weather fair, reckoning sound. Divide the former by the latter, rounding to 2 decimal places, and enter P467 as 1.42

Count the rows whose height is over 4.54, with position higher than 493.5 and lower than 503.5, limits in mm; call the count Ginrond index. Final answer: 10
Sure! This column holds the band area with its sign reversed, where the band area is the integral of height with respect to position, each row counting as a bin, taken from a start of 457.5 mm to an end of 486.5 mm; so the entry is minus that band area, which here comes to -124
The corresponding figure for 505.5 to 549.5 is -222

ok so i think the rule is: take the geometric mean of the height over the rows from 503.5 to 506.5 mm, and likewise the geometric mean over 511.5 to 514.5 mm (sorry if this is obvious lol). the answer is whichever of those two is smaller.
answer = 4.7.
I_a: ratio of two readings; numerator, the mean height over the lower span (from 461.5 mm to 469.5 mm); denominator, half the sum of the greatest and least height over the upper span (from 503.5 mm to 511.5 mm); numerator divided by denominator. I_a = 0.87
